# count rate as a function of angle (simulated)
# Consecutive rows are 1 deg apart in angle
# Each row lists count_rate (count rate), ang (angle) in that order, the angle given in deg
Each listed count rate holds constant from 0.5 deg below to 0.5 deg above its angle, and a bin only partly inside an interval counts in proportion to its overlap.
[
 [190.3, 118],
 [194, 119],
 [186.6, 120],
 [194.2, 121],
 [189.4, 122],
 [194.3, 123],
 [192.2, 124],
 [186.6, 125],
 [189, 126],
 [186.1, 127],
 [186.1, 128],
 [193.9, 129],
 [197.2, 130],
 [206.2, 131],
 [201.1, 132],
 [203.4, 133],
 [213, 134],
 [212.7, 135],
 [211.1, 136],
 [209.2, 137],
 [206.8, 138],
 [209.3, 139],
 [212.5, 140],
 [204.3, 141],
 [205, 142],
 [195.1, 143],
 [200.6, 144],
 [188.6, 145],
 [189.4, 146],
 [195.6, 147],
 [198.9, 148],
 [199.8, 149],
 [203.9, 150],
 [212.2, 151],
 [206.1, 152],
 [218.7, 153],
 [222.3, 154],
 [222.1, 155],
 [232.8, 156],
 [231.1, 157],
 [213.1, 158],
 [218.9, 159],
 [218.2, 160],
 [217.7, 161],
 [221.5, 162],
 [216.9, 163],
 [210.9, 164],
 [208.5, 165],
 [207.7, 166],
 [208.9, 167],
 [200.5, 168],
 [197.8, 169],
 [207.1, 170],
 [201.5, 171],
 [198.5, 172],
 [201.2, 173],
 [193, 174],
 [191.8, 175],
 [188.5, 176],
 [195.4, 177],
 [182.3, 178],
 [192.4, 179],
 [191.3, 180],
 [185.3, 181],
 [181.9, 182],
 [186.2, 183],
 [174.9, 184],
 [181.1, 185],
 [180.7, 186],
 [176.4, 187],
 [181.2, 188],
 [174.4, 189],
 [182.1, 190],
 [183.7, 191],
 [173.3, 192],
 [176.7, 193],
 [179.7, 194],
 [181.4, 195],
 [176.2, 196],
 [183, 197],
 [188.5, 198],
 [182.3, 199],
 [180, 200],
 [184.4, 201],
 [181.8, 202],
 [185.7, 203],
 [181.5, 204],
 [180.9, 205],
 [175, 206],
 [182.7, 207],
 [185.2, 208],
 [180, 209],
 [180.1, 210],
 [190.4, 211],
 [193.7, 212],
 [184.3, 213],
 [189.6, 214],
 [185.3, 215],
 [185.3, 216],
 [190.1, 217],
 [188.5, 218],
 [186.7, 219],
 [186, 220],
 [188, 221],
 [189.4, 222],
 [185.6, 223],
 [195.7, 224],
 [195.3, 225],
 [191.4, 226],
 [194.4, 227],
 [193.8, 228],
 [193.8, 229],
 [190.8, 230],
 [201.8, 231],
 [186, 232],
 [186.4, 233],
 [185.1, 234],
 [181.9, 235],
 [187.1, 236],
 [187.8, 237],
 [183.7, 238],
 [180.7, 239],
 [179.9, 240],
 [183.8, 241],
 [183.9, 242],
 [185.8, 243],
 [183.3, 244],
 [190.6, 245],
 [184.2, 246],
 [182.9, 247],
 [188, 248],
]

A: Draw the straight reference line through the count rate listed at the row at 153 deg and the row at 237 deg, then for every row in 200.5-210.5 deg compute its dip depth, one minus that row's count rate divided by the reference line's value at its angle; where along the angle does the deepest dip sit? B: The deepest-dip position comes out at 206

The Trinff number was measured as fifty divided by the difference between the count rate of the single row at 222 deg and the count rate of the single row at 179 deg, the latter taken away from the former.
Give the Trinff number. -17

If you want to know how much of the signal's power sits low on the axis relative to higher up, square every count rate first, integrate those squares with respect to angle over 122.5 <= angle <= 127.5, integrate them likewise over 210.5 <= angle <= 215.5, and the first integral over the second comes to 1.01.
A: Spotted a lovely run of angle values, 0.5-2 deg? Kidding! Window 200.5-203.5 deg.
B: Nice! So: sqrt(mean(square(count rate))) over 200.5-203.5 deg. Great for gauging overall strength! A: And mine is 184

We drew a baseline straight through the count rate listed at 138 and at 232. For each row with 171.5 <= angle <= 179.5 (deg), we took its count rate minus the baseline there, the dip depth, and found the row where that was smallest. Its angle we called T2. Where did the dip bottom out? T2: 178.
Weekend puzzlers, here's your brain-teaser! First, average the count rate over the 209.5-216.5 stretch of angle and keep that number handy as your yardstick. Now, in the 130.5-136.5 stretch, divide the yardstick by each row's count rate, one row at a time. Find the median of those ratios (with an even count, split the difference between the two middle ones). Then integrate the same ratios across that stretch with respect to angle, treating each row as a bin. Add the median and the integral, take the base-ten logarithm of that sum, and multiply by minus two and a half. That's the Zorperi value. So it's -2.00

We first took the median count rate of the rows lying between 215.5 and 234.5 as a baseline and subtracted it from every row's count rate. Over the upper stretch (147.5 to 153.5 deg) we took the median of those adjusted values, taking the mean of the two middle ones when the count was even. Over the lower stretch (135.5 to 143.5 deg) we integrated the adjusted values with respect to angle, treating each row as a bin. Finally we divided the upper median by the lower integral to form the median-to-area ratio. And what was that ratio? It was 0.113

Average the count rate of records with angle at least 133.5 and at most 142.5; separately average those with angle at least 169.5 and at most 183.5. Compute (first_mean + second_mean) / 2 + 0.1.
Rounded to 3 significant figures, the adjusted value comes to 201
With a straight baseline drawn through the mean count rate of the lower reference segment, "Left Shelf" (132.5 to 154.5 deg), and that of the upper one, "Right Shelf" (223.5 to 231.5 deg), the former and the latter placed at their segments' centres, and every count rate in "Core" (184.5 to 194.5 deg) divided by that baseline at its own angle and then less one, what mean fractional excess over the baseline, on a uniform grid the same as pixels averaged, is -0.10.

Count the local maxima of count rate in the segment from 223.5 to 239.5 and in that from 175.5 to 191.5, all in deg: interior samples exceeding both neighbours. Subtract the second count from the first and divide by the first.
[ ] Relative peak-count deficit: -0.25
